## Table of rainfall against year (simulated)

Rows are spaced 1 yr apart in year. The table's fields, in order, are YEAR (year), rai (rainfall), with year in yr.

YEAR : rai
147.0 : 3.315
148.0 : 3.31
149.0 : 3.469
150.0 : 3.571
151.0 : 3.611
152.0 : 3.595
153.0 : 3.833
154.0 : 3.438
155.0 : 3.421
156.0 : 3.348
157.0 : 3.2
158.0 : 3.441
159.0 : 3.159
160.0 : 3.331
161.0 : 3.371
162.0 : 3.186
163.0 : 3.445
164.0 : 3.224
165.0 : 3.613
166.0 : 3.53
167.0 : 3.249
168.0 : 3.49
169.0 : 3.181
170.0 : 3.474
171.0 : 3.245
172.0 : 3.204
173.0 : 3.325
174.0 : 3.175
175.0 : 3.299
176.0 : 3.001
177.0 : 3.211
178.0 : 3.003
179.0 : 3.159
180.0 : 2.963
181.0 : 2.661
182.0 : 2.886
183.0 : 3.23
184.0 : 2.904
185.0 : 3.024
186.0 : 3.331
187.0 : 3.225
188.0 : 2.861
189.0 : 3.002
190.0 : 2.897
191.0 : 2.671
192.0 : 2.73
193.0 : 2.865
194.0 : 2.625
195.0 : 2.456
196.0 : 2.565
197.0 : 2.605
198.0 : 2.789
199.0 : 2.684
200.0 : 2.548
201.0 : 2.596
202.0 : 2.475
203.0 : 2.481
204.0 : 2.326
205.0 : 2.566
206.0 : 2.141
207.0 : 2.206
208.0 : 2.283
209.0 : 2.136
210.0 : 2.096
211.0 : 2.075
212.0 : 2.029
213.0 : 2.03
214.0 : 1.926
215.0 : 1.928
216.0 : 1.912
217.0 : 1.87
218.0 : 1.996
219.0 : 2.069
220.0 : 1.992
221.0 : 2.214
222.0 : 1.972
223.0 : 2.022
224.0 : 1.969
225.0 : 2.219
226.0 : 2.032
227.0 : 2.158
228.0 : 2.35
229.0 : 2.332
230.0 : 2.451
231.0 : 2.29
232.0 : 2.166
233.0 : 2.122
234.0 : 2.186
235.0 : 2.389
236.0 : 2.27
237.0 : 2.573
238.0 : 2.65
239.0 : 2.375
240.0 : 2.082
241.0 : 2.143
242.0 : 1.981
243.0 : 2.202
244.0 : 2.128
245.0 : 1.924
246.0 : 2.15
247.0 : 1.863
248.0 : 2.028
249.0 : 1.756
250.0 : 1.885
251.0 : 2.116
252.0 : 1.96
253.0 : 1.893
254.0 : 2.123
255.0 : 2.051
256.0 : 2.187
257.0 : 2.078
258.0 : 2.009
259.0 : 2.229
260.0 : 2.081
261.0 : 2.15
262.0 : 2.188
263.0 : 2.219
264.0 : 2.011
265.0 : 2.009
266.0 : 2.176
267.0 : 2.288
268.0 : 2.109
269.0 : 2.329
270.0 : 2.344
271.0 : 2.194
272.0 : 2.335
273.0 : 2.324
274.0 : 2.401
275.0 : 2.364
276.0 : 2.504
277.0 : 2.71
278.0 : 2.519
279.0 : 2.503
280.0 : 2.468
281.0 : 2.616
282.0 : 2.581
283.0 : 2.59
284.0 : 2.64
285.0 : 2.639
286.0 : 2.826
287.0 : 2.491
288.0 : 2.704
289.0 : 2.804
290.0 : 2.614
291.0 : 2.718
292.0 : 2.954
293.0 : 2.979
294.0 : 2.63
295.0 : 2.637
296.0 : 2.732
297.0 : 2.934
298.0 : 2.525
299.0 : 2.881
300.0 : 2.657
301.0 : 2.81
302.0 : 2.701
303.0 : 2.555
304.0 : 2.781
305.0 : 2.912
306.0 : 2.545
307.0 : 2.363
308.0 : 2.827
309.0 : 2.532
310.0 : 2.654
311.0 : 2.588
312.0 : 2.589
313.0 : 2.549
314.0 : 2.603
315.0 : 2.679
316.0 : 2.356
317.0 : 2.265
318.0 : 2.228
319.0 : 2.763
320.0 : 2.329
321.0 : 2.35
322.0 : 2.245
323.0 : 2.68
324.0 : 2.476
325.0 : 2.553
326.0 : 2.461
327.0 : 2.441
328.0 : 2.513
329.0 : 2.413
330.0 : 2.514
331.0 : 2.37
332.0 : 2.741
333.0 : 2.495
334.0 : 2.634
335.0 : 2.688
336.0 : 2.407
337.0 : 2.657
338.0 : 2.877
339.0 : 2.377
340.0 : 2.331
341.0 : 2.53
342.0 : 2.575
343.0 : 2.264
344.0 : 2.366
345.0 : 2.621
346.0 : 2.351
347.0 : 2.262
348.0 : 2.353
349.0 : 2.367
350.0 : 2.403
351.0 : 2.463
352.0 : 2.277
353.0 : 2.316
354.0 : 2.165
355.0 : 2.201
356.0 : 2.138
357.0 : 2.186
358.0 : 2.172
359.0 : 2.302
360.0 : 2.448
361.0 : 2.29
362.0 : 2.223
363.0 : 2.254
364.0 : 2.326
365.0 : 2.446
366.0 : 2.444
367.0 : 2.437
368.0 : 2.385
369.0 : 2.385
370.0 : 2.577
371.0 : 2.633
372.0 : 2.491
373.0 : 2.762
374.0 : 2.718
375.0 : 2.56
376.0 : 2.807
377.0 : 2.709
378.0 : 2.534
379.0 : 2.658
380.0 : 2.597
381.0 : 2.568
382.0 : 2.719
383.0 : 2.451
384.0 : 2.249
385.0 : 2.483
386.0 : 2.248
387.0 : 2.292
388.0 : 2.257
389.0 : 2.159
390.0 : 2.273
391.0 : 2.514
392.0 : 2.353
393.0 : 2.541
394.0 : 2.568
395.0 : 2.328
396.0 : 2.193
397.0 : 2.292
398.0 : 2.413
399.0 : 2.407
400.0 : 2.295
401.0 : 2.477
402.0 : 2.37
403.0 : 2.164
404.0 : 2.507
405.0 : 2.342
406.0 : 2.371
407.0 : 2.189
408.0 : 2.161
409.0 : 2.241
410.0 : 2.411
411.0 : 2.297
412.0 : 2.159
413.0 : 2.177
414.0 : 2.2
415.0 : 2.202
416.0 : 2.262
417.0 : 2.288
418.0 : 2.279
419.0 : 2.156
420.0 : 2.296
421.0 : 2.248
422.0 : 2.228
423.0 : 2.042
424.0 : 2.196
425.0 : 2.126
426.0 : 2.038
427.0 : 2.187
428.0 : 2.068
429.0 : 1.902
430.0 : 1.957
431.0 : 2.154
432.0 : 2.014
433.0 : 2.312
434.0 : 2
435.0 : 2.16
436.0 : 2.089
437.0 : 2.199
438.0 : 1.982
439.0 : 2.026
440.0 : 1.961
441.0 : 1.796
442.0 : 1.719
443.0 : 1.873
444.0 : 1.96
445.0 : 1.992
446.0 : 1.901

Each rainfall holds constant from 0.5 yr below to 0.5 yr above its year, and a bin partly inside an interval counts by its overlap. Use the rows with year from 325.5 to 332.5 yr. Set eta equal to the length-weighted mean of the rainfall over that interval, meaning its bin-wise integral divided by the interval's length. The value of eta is 2.5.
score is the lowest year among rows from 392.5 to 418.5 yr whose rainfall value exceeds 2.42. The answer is 393.0 yr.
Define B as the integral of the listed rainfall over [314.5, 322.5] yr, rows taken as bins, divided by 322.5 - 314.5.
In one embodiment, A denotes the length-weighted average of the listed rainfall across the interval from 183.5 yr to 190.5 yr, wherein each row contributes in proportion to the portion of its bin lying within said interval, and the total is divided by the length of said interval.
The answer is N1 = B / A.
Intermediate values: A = 3.0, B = 2.40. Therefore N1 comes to 0.79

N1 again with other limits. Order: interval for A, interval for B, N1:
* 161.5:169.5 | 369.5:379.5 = 0.79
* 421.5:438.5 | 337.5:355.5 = 1.14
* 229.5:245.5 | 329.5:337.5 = 1.14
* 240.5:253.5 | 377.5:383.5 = 1.29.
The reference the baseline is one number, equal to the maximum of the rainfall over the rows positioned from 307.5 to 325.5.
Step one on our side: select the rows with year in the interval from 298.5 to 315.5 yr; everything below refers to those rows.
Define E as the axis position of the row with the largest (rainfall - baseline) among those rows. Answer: 305.0 yr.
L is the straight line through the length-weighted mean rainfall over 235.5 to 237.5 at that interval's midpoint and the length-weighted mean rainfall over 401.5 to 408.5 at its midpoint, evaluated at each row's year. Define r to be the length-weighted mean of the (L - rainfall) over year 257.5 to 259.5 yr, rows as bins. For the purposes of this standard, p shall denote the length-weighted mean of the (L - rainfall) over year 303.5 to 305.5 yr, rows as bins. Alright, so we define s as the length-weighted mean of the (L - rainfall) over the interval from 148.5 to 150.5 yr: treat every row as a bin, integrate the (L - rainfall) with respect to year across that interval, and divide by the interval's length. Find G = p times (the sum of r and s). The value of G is 0.36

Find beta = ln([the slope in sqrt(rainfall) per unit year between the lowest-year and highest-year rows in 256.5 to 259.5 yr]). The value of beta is -3.66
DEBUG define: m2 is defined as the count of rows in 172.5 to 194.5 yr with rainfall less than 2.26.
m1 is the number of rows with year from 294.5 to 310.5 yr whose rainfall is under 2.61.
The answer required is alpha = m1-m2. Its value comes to 5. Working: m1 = 5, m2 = 0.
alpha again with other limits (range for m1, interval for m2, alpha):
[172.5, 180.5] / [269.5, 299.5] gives -1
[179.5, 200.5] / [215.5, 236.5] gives -11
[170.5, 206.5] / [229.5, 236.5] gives 7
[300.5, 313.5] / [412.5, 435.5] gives -11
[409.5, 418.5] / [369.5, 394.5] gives 5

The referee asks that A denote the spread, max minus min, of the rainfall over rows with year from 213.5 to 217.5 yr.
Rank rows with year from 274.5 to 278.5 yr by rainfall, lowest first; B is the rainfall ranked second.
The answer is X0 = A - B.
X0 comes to -2.4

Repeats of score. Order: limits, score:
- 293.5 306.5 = 294.0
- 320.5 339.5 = 323.0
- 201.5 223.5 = 202.0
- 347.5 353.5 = 351.0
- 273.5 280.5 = 276.0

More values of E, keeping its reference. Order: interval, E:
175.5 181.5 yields 177.0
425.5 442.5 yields 433.0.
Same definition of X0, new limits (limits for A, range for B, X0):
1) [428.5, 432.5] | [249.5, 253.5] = -1.6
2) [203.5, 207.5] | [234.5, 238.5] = -2.0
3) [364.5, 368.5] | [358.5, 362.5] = -2.2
